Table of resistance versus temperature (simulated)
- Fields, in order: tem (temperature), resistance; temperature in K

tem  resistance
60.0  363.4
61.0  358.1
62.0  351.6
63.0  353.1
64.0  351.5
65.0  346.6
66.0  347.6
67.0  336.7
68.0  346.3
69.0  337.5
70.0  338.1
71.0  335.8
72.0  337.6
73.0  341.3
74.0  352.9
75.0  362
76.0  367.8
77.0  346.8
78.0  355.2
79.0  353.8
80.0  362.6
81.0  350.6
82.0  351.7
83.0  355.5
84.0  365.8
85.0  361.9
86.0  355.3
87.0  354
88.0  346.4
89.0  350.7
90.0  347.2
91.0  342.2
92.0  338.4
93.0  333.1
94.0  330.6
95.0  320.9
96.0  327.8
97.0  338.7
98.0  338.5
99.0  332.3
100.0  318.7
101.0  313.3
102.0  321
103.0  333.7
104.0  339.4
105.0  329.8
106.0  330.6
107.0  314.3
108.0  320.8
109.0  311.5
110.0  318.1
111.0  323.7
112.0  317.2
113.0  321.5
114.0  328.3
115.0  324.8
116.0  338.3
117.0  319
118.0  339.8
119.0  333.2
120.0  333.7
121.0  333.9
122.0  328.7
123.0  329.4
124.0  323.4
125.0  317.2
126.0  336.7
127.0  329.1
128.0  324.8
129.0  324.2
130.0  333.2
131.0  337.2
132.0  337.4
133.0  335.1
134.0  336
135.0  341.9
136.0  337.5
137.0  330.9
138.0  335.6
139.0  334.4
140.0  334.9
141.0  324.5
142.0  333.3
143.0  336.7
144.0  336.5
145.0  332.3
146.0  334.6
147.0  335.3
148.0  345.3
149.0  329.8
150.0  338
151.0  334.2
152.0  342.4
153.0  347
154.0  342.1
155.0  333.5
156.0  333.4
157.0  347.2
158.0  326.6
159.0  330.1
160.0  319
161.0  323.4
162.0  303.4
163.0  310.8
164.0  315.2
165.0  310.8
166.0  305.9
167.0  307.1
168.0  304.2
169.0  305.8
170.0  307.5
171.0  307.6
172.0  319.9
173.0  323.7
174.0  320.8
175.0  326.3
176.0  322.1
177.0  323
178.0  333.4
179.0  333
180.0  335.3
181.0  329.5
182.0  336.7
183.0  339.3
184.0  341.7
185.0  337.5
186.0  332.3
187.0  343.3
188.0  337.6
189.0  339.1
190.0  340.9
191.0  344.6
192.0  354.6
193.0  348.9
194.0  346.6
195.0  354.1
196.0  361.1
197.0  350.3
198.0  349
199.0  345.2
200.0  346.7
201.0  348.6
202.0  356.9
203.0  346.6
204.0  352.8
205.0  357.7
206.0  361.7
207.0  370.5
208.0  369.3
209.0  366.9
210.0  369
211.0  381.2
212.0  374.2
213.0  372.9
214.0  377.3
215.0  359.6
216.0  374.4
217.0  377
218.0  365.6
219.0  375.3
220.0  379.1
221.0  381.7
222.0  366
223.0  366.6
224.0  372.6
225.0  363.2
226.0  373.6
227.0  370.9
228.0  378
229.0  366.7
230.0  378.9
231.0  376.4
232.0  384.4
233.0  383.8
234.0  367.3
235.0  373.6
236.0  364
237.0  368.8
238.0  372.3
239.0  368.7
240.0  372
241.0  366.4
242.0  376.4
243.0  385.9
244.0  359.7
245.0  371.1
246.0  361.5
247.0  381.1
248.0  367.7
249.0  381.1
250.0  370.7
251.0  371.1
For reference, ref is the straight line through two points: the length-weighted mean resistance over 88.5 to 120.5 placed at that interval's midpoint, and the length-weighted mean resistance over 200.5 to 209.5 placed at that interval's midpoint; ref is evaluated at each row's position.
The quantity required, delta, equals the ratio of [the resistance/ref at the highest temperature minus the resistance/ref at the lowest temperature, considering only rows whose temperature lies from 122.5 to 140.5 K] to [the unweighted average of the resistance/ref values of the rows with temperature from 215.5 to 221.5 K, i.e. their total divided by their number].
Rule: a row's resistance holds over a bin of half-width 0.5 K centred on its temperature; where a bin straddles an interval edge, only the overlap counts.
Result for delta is 0.001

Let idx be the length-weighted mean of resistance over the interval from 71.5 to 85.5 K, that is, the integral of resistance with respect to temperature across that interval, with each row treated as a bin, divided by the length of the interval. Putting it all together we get 355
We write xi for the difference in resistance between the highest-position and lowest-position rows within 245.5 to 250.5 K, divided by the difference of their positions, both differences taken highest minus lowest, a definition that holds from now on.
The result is 2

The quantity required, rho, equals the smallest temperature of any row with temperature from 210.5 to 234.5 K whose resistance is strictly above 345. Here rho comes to 211.0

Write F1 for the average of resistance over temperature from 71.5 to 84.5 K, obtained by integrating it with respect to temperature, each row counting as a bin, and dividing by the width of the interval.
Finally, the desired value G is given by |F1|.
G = 354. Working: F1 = 354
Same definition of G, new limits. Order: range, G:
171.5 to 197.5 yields 338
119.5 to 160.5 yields 334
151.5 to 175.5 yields 321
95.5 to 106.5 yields 329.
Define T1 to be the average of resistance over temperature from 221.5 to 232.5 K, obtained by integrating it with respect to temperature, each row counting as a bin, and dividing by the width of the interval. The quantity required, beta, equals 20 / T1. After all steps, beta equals 0.054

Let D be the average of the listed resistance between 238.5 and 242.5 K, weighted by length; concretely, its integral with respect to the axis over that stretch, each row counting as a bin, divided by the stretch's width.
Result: 371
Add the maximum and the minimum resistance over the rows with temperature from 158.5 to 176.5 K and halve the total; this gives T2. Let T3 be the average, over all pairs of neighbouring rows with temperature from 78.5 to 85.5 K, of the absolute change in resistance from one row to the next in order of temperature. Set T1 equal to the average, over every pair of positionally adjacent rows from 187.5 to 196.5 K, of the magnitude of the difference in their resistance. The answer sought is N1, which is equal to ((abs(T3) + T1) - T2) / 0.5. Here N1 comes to -610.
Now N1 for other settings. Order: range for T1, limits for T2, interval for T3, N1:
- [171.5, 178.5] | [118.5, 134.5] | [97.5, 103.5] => -627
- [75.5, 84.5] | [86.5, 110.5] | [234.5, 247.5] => -629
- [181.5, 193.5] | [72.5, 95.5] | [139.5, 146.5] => -669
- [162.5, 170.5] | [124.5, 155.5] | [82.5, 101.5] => -646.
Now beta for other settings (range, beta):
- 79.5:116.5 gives 0.060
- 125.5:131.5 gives 0.060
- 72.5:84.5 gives 0.056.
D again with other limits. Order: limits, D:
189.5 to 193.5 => 347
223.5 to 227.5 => 370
